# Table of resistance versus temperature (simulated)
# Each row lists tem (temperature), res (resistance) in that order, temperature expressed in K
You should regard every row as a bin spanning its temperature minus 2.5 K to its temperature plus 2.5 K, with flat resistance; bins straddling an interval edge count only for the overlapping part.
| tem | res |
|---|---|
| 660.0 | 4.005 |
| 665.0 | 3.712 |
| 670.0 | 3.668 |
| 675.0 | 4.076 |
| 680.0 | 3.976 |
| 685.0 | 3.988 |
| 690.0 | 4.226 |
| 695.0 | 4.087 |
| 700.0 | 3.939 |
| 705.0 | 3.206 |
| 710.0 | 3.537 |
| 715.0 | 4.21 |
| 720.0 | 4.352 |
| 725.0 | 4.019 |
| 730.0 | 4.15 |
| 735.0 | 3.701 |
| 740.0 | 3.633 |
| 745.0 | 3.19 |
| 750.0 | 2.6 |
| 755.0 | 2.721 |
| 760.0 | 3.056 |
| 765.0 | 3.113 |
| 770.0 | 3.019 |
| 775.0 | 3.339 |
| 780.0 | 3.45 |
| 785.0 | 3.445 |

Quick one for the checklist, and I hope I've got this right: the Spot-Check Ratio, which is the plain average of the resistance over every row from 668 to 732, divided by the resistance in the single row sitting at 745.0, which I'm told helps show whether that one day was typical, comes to 1.24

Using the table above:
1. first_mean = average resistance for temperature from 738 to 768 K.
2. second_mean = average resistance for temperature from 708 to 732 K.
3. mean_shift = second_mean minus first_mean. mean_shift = 1.0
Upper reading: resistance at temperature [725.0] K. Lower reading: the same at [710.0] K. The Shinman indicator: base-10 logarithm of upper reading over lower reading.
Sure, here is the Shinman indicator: 0.06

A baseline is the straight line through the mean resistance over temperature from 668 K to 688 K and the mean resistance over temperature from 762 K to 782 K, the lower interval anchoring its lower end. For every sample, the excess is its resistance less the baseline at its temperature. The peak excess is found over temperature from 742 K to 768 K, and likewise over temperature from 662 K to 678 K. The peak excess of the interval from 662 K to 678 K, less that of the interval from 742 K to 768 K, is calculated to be 0.3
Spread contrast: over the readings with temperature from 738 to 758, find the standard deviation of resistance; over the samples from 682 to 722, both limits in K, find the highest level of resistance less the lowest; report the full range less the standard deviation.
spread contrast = 0.7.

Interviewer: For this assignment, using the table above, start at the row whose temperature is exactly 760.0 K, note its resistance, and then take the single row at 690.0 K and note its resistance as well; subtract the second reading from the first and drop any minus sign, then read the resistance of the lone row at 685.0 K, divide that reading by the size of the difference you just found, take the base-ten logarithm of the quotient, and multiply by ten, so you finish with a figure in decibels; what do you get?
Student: 5.3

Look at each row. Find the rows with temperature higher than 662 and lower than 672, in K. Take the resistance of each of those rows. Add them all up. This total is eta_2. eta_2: 7.4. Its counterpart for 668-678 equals 7.7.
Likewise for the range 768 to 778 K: 6.4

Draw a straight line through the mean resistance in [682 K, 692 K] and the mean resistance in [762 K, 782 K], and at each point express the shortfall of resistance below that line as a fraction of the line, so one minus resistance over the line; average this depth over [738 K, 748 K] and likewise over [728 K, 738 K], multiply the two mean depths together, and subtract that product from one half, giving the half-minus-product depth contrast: 0.503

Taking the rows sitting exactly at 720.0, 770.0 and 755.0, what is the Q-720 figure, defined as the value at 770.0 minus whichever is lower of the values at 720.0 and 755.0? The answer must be 0.3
